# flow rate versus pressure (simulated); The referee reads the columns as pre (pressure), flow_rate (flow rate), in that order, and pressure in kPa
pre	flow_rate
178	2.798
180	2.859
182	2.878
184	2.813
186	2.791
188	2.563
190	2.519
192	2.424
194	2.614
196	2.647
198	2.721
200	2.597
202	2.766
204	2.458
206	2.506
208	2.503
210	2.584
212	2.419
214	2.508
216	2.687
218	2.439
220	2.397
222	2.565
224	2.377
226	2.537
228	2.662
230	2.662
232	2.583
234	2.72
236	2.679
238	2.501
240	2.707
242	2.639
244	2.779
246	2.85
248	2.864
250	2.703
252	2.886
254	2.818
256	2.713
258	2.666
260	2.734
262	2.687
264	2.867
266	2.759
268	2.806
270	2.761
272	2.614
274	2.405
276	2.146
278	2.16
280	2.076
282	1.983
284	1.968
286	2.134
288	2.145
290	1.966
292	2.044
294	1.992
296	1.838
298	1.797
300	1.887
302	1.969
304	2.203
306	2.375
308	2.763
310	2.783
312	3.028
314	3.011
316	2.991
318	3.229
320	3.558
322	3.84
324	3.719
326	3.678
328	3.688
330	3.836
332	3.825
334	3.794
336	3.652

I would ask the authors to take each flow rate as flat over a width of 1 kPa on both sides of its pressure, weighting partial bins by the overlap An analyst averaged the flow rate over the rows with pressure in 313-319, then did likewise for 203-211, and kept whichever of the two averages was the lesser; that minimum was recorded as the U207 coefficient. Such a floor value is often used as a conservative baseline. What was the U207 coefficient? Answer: 2.5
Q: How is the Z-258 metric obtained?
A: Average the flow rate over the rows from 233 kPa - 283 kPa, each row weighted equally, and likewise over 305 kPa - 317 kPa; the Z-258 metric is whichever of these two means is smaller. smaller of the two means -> 2.62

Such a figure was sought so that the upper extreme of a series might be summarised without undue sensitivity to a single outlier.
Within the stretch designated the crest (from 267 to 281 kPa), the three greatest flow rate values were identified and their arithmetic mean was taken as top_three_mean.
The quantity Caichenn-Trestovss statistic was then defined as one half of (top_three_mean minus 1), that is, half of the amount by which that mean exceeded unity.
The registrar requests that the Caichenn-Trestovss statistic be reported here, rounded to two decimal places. 0.86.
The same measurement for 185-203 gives 0.88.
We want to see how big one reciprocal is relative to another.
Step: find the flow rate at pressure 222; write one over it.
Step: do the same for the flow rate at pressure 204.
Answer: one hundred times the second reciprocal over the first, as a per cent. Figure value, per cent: 104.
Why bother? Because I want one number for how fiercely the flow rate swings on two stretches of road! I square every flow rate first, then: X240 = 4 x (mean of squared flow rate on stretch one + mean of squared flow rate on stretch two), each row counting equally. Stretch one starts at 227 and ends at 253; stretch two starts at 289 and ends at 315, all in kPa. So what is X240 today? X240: 51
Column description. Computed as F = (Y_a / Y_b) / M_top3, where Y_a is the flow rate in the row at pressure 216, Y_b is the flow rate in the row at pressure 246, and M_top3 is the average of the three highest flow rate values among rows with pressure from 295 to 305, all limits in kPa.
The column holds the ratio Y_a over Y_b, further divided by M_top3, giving 0.47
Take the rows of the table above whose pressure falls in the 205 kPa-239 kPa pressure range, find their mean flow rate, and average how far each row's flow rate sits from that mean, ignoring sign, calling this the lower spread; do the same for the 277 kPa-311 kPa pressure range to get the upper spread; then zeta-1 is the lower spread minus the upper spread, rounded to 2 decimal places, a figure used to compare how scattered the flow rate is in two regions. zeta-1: -0.11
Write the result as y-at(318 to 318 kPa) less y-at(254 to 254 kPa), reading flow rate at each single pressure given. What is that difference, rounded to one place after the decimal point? 0.4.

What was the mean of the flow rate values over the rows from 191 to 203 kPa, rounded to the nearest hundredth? 2.63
